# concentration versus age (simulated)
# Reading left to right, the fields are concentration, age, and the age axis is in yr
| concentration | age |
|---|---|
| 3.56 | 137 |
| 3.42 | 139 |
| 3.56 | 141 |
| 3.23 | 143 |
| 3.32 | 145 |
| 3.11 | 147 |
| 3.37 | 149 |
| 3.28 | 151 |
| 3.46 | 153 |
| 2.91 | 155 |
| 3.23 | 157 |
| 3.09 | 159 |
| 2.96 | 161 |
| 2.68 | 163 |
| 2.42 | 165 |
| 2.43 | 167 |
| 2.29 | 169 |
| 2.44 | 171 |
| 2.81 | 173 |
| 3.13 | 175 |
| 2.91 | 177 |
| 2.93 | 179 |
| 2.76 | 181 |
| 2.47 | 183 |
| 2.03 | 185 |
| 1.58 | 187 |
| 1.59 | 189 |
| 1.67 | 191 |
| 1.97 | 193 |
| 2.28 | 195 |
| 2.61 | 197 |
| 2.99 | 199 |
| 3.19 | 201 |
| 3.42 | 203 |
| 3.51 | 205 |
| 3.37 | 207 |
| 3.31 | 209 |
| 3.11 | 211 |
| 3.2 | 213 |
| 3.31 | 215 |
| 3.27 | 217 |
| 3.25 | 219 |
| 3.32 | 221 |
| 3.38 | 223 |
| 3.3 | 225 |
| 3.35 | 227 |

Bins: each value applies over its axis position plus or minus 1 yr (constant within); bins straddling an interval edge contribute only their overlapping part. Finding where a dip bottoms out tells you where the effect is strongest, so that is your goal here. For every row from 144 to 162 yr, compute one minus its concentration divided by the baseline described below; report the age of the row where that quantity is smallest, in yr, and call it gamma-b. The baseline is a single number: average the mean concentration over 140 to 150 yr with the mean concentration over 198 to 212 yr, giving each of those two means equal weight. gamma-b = 153 yr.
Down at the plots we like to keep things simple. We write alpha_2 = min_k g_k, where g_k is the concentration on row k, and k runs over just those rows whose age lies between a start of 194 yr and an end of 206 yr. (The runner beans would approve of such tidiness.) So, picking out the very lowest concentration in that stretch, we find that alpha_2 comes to 2.28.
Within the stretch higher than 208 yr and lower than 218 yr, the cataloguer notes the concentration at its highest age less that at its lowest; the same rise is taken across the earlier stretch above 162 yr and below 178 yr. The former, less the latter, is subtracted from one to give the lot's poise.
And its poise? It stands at 1.3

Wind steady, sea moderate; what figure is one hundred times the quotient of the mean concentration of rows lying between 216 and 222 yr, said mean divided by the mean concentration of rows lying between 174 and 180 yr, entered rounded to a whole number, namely 110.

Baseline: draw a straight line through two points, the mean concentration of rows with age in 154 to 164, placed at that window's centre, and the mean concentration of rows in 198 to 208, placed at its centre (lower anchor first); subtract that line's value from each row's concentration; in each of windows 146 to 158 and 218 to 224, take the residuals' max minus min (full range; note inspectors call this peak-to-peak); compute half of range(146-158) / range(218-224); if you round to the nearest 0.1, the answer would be 2.8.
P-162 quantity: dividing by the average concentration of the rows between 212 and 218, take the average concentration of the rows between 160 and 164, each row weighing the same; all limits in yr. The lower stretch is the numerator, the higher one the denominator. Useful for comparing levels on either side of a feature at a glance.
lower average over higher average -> 0.87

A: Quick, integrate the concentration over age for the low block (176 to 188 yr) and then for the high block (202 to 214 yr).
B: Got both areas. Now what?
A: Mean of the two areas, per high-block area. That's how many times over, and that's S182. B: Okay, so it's 0.87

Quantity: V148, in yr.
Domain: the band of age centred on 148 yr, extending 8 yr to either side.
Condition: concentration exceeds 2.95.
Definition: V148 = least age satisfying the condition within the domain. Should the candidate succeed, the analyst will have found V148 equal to 141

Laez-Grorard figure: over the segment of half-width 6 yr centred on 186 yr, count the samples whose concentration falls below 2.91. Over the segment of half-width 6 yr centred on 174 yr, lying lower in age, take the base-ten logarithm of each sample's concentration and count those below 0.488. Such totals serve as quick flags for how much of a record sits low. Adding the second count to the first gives 11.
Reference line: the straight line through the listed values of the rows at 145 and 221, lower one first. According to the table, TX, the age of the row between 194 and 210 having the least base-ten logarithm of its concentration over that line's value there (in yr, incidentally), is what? 195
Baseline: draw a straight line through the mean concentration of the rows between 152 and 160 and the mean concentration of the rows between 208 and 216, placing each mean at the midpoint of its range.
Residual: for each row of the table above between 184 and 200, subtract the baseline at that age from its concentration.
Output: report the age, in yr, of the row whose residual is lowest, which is 187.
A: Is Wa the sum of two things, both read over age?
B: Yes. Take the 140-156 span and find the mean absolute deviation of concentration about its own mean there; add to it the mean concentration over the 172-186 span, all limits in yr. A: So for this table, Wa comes 2.9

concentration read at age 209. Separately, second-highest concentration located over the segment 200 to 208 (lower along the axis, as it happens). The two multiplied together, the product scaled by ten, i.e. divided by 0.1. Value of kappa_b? 113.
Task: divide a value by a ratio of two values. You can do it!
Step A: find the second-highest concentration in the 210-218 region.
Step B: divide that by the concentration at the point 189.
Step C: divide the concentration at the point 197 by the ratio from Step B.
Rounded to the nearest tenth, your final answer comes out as 1.3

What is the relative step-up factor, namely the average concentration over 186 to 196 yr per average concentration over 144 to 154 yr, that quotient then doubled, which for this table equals 1.1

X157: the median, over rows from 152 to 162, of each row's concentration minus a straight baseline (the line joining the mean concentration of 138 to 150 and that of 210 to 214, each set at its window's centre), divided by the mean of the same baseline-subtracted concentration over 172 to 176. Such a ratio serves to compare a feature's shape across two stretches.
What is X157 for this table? 0.72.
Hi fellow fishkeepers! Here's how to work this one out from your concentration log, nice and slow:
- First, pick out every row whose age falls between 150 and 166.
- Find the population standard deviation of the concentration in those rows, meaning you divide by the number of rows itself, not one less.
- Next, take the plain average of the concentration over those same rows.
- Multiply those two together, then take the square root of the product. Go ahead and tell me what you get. 1.0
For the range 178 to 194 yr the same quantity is 1.0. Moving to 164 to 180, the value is 0.9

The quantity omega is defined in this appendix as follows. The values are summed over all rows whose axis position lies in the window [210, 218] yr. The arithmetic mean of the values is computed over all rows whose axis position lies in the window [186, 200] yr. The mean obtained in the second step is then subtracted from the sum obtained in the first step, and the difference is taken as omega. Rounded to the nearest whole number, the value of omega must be 11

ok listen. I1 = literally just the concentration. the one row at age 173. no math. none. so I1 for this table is 2.81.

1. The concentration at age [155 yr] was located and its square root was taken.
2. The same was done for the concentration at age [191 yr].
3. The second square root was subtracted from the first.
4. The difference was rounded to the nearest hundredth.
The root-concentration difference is 0.41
